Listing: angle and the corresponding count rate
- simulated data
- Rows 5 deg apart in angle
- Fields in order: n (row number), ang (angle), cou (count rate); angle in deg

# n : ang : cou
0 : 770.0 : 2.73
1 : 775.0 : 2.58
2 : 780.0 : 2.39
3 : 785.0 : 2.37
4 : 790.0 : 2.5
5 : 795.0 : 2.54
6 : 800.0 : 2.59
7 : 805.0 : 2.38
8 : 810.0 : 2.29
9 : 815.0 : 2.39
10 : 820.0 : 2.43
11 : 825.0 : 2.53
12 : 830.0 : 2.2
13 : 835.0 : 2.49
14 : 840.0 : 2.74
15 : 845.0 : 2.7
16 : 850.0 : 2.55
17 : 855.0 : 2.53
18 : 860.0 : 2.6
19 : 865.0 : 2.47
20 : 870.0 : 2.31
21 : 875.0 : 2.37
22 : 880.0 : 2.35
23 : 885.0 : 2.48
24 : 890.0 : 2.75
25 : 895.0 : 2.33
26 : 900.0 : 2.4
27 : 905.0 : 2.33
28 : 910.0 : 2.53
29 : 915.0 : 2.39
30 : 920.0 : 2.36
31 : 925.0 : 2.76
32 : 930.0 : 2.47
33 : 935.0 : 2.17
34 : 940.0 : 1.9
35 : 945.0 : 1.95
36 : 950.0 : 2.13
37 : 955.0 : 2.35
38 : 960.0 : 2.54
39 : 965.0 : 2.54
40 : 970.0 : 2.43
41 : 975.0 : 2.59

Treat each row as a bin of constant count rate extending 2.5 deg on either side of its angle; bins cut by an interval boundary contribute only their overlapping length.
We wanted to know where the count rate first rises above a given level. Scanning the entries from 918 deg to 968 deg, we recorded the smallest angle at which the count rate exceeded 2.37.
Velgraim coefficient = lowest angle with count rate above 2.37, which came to 925.0 deg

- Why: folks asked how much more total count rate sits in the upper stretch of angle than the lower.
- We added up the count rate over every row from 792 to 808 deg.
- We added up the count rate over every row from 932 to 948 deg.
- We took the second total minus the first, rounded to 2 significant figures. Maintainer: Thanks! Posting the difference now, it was -1.5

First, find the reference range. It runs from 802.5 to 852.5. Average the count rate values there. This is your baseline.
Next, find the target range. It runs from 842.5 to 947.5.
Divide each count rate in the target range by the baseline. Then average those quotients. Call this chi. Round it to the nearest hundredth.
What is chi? 0.98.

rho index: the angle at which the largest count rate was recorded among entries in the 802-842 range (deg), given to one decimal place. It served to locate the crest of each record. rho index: 840.0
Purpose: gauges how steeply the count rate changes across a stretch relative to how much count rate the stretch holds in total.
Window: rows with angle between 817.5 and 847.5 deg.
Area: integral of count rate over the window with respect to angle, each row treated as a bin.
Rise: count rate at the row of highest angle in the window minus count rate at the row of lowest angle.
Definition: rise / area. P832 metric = 0.0036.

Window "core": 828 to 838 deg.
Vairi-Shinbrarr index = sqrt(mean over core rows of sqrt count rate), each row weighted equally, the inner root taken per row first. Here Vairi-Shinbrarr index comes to 1.24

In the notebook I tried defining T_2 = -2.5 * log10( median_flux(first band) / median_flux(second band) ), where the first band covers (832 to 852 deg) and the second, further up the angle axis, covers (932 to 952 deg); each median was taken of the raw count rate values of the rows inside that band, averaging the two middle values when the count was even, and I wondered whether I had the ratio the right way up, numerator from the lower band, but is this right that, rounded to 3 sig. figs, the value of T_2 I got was -0.274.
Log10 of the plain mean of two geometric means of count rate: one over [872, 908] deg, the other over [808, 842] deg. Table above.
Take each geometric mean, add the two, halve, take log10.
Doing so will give 0.386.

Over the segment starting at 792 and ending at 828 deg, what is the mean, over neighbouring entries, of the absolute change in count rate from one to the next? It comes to 0.098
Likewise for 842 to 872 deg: 0.106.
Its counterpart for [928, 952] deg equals 0.200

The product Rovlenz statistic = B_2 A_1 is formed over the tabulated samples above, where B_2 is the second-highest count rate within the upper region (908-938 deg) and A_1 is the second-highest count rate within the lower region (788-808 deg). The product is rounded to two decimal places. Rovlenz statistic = 6.43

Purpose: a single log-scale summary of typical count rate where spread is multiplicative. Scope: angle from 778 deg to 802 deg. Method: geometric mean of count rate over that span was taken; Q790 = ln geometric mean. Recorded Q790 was 0.91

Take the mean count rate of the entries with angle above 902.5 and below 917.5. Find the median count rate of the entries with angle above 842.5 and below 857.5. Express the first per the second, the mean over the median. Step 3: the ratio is 0.95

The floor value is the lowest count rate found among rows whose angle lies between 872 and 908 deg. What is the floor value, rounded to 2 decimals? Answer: 2.33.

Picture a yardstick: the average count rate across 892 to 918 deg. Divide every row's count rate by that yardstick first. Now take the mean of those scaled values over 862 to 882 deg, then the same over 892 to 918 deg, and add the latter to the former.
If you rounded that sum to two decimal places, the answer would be 1.99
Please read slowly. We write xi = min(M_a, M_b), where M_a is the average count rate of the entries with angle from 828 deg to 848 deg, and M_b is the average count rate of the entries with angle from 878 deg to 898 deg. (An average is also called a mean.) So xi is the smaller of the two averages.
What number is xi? 2.48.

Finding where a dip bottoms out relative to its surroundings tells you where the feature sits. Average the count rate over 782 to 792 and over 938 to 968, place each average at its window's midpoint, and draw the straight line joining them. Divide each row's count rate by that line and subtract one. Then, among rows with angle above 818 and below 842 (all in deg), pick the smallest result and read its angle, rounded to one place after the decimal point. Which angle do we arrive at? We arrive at 830.0 deg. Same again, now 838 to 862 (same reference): 855.0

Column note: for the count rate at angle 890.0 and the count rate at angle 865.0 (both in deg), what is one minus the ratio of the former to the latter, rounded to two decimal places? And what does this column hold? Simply -0.11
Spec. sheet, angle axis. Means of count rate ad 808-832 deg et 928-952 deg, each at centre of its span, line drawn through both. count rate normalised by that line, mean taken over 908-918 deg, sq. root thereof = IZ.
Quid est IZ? 1.062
